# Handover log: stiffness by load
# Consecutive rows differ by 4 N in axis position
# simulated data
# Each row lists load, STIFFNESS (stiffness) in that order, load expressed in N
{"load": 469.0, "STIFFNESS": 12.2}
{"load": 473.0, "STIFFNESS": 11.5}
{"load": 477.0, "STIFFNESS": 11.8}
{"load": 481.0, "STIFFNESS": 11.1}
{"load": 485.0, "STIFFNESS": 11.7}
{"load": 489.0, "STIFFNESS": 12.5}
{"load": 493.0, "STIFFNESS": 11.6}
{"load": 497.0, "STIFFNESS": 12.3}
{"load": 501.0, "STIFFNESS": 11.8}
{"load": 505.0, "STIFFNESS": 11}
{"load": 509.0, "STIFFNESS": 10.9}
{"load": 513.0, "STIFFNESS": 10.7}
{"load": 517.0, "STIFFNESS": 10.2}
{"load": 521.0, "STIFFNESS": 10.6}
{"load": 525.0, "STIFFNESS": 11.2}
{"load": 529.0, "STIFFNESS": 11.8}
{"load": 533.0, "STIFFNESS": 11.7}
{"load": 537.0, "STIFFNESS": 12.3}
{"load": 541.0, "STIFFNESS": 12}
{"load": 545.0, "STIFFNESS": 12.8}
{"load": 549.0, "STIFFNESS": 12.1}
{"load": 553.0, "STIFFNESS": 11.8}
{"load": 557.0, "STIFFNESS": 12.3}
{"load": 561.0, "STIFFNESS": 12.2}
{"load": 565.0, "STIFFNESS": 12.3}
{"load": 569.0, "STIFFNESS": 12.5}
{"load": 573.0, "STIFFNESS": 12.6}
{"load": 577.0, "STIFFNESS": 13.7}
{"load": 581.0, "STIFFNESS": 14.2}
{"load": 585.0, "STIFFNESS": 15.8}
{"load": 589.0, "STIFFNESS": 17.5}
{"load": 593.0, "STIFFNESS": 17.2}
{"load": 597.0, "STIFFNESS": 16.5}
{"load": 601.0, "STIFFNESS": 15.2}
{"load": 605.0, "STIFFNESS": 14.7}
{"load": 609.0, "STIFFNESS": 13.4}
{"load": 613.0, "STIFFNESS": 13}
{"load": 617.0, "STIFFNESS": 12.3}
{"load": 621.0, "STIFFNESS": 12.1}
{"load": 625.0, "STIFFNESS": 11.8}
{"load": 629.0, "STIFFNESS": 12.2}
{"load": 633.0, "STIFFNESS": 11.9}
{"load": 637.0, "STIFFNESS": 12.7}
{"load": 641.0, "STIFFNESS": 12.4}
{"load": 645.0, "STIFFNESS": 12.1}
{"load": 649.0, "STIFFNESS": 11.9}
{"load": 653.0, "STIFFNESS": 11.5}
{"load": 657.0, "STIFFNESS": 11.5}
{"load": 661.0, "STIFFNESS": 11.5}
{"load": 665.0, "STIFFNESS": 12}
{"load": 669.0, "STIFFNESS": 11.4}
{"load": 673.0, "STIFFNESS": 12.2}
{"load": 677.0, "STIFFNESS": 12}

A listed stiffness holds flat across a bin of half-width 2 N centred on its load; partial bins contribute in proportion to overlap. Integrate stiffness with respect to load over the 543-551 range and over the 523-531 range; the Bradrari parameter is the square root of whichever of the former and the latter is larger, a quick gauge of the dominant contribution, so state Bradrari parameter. 10.0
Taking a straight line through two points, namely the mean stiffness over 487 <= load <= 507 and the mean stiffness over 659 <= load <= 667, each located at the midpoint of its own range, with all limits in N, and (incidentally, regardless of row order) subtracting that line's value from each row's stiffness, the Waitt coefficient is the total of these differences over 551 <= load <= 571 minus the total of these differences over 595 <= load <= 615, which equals -12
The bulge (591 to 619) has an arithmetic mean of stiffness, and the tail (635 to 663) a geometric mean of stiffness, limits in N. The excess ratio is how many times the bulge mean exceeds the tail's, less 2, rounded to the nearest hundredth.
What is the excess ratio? -0.78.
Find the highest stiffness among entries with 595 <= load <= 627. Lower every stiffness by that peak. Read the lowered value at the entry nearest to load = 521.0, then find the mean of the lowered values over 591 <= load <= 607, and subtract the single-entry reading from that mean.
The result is 5.3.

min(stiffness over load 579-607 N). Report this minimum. 14.2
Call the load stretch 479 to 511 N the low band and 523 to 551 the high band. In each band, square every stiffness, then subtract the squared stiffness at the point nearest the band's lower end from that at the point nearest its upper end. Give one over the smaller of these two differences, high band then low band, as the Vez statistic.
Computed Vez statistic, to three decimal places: -0.227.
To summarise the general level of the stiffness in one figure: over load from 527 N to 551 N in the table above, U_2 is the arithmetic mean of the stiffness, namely 12.1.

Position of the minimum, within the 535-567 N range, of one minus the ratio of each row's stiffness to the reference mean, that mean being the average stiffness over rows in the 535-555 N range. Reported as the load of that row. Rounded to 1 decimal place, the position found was 545.0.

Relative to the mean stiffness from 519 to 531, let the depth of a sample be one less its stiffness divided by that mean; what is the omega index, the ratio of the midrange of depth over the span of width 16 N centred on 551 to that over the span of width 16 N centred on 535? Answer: 1.4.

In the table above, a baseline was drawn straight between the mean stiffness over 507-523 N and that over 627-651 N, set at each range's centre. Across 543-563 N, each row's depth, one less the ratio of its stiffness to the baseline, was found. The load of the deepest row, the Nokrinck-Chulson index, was 553.0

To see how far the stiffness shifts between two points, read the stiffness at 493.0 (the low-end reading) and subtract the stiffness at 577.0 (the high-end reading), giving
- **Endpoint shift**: -2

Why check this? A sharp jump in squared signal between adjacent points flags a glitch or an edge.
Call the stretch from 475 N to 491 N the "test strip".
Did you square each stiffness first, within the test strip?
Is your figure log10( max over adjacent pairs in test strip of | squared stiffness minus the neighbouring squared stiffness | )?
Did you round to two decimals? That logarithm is 1.29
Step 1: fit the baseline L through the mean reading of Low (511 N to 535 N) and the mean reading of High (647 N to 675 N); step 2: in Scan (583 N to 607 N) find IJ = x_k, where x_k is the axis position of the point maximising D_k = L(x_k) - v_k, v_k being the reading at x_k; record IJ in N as 605.0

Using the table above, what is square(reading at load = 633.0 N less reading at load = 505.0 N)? 0.8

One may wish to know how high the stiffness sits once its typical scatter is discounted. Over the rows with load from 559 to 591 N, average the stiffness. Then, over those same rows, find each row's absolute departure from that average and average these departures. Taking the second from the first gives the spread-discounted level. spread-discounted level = 12.4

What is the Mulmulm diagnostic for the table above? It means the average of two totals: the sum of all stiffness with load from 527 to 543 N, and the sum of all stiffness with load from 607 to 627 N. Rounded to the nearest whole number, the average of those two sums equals 55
